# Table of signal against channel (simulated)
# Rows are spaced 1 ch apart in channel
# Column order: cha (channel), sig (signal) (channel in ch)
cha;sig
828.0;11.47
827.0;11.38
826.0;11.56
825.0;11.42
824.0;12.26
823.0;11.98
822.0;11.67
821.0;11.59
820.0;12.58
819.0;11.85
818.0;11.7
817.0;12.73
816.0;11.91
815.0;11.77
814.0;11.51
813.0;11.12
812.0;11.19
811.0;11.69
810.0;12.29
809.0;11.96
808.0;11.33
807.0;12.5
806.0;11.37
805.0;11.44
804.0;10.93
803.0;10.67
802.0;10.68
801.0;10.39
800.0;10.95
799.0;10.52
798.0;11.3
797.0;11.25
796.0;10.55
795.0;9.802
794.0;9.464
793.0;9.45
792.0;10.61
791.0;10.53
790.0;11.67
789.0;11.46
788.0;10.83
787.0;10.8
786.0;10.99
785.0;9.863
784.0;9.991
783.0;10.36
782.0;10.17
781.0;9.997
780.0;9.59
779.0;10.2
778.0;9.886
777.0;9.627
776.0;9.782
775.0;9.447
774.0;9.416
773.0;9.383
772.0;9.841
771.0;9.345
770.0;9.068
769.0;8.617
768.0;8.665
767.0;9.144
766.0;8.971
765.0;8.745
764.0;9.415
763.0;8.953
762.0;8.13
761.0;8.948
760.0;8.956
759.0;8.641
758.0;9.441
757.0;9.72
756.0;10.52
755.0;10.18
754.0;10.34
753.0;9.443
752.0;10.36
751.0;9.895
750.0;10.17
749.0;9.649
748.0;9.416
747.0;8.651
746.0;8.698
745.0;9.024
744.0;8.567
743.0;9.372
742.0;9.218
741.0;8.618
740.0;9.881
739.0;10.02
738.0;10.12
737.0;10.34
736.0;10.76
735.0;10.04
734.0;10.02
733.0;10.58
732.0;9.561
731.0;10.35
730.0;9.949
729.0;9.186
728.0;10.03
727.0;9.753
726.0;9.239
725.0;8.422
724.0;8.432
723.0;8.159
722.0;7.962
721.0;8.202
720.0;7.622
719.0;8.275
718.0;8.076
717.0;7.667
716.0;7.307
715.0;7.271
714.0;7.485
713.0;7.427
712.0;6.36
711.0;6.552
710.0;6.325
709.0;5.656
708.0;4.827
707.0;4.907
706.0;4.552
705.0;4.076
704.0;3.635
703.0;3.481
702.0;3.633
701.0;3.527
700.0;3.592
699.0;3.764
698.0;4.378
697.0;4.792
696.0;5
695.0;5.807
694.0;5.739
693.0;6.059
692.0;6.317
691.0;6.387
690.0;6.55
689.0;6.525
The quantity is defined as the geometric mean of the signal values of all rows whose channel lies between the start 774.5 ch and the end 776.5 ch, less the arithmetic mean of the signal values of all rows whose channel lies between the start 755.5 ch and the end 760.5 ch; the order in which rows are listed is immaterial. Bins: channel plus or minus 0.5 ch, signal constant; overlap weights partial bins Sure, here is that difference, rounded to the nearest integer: 0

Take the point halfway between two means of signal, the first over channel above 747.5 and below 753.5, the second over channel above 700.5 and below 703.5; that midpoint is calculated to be 7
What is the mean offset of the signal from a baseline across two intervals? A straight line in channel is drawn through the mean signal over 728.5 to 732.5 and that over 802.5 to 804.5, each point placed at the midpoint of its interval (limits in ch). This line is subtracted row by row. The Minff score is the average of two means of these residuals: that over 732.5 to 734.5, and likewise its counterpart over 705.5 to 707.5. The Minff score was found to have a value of -2.1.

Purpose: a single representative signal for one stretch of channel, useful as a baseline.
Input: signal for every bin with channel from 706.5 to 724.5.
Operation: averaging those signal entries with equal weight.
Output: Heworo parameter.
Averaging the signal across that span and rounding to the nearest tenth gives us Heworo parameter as 7.1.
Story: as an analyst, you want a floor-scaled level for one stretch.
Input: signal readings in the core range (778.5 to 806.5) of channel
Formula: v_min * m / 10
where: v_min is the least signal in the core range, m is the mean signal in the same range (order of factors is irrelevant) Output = 10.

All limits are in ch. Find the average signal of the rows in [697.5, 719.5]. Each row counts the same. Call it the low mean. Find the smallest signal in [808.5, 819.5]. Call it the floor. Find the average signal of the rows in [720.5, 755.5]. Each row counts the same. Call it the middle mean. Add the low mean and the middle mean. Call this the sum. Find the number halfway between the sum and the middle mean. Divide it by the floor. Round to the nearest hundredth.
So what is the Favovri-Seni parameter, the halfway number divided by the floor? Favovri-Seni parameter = 1.11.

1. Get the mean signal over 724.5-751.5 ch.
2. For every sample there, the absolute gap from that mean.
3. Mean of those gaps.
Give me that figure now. 0.55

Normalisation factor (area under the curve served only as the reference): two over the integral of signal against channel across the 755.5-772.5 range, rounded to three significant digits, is 0.0129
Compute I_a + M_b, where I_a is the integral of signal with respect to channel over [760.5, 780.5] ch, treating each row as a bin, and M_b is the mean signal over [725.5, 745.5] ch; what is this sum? 195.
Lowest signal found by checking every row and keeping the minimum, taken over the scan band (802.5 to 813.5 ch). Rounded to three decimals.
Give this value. 10.670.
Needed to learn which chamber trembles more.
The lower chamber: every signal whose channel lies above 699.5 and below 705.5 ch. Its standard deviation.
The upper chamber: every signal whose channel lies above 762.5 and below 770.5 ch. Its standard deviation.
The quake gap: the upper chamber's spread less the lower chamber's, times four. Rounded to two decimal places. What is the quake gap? 0.22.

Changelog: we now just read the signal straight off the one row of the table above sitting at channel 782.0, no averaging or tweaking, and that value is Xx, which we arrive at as 10.17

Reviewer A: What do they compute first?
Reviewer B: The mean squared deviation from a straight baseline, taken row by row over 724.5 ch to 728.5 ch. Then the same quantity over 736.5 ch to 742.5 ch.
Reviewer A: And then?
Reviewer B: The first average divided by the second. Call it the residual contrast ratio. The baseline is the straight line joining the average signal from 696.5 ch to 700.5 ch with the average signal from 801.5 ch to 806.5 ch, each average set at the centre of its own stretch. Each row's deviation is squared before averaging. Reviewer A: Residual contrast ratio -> 1.3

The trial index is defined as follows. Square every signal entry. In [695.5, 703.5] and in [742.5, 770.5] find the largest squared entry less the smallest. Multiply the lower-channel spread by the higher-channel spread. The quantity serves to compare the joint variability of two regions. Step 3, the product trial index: 574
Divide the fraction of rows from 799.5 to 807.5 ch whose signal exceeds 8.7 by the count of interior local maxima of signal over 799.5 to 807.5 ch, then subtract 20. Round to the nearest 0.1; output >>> -19.5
